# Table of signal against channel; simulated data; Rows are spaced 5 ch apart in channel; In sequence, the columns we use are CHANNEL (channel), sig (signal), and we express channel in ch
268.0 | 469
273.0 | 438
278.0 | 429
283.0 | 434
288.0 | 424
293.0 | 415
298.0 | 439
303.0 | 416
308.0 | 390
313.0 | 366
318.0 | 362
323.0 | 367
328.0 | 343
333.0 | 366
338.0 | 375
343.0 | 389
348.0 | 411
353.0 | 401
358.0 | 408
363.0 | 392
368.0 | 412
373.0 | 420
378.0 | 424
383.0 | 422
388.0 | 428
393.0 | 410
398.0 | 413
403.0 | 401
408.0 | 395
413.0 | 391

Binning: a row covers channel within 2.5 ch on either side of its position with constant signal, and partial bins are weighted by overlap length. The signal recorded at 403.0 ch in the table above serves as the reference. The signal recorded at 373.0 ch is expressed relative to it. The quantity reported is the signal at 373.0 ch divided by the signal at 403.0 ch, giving 1.05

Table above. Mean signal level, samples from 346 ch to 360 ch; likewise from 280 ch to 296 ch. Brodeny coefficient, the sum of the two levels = 831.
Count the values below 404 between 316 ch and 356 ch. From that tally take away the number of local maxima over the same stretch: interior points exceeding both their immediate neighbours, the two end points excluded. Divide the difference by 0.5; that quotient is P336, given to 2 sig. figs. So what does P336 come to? 10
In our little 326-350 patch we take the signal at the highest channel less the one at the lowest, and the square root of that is 8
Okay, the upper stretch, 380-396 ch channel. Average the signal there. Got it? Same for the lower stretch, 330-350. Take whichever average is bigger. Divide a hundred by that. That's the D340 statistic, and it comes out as 0.238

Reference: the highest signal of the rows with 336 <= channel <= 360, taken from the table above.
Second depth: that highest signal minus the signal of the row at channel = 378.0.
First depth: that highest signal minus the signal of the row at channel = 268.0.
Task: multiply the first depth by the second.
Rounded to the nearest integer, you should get 754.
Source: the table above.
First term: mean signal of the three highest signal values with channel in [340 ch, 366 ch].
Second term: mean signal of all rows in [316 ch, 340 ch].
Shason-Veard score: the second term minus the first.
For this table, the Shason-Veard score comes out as -44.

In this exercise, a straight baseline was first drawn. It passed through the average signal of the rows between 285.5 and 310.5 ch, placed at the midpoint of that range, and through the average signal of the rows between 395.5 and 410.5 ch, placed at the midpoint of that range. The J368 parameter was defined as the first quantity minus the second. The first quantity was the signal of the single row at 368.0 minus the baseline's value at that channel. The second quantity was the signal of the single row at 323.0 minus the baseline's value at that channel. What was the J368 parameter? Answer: 51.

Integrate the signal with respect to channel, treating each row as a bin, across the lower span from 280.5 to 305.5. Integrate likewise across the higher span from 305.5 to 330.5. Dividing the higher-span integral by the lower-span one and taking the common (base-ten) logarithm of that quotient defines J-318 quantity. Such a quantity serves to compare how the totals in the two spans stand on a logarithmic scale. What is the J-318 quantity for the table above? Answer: -0.066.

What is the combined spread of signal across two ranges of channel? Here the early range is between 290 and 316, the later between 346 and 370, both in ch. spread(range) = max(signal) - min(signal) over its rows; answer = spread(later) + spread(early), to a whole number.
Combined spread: 93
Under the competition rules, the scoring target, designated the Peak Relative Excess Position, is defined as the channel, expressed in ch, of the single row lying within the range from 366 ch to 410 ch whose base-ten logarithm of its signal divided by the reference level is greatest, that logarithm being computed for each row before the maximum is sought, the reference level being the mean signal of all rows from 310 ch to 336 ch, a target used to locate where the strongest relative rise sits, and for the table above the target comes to 388.0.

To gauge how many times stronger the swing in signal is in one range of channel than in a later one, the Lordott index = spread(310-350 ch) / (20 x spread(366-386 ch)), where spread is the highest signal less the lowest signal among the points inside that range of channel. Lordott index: 0.283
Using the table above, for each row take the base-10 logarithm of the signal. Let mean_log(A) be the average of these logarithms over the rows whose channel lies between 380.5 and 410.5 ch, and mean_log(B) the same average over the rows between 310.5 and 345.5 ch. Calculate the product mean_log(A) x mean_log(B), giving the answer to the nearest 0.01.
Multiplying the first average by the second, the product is 6.70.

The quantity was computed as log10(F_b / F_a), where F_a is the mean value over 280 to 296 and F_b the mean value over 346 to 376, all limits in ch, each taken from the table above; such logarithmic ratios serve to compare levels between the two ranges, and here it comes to -0.018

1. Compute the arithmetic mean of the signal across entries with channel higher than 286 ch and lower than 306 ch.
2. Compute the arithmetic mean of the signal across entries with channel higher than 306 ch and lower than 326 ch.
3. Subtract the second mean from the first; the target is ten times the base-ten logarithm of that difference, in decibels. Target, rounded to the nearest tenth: 17.2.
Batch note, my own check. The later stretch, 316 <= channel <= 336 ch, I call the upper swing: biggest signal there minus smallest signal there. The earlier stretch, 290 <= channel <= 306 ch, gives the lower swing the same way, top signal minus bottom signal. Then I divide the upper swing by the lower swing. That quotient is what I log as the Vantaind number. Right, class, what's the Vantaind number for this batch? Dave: 1.0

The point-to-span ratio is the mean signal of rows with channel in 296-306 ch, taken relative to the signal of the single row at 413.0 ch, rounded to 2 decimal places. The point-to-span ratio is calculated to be 1.09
